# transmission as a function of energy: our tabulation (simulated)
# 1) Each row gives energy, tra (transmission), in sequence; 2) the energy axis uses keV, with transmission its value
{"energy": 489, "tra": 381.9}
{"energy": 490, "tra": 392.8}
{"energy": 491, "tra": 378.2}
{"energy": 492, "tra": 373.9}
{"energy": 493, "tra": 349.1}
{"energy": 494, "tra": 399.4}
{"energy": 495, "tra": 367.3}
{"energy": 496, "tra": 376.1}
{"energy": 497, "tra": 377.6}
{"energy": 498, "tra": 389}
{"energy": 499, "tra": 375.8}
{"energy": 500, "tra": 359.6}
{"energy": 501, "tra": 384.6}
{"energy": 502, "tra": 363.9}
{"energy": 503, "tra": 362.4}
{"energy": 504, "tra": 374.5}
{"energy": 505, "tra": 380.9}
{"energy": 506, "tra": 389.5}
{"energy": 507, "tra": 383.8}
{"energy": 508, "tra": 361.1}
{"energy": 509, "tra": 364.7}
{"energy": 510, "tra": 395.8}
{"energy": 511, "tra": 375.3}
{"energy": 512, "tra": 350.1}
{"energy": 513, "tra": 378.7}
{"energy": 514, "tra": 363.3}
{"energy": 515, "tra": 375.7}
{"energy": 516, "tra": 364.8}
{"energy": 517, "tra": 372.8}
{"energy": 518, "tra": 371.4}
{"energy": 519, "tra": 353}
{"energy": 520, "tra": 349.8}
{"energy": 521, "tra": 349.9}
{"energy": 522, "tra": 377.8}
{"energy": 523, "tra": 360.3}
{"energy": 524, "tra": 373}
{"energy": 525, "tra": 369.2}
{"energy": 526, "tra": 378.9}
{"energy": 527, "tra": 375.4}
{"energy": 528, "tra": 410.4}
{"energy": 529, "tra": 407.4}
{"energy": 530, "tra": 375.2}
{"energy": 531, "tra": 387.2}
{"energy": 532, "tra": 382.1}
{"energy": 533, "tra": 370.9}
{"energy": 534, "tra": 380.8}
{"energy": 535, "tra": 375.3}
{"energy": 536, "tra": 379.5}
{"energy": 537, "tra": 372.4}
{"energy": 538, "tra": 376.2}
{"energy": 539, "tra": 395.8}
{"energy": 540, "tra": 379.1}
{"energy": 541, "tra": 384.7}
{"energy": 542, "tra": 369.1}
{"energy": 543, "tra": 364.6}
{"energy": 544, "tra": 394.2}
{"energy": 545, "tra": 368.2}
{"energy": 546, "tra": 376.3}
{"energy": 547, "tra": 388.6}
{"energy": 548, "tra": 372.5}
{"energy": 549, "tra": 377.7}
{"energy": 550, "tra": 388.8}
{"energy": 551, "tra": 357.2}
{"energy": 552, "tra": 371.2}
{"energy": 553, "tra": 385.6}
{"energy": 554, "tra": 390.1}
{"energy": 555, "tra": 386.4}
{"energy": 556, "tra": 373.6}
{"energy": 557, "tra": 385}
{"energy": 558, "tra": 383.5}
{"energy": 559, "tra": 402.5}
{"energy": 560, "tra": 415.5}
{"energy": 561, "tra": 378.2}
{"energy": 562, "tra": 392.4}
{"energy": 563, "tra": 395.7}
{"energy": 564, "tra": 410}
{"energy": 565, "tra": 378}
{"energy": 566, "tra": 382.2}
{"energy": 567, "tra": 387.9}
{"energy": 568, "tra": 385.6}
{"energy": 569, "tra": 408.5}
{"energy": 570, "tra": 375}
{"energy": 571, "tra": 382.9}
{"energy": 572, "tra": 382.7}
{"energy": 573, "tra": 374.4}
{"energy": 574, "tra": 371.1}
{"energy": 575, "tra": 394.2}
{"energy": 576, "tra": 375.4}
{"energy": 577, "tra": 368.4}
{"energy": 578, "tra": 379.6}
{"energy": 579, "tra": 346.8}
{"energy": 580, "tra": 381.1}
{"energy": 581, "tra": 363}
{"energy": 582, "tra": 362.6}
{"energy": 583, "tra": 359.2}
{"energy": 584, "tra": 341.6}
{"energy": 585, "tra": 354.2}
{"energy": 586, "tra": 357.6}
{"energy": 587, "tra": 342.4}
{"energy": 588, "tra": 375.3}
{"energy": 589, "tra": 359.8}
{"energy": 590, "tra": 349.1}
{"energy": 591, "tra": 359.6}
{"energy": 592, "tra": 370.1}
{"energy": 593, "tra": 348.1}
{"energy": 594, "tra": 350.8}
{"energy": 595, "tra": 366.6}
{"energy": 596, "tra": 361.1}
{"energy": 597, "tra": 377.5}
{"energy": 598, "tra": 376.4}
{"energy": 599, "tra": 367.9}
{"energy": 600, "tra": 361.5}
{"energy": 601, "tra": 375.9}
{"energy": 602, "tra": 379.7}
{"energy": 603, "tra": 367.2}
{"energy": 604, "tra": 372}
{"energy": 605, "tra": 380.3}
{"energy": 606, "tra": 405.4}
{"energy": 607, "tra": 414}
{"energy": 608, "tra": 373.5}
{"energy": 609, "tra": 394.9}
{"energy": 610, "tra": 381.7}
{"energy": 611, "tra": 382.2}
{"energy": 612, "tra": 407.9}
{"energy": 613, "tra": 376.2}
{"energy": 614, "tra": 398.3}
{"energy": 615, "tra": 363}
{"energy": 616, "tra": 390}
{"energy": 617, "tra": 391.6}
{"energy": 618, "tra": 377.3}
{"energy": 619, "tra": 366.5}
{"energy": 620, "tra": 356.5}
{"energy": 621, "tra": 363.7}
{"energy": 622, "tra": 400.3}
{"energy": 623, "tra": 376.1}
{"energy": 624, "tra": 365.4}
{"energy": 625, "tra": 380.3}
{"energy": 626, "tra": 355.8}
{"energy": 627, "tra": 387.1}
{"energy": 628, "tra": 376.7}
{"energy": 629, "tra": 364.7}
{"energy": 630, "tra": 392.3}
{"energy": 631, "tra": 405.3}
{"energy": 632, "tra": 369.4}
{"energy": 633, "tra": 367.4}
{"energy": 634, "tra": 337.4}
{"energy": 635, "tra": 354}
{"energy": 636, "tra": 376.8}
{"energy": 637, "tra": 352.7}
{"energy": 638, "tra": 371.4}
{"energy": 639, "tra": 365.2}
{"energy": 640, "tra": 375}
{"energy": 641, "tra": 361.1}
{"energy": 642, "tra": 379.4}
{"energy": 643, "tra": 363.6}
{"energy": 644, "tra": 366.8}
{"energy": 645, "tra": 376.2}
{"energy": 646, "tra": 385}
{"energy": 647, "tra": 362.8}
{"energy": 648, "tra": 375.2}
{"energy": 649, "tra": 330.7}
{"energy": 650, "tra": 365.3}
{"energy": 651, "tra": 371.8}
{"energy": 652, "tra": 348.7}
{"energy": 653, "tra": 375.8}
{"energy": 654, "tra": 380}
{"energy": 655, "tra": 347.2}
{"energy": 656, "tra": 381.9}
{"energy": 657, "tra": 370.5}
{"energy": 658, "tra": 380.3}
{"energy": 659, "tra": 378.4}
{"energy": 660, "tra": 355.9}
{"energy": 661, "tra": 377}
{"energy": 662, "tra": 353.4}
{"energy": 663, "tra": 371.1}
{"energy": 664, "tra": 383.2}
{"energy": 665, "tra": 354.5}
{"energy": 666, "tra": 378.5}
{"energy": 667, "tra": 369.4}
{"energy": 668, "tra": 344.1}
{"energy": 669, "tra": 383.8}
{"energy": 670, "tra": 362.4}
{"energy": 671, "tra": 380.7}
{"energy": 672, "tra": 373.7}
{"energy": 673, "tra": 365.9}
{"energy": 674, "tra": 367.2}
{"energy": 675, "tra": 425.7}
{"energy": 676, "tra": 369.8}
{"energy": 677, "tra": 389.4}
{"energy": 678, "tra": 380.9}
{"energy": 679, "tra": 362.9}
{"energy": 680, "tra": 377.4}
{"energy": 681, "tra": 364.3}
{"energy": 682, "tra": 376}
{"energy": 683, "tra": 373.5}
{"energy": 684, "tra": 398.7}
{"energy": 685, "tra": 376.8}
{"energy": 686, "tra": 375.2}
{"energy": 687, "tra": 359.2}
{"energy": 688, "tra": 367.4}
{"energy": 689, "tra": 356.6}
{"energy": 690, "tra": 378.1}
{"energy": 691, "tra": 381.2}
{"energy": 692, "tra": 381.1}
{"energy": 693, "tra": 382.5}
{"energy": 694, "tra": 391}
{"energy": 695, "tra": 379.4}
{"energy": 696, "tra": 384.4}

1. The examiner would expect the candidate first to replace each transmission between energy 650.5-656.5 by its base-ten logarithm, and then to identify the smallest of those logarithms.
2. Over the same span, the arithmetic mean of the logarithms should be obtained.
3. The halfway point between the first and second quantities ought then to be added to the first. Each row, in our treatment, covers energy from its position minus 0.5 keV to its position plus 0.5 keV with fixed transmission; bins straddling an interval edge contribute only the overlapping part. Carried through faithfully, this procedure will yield 5.09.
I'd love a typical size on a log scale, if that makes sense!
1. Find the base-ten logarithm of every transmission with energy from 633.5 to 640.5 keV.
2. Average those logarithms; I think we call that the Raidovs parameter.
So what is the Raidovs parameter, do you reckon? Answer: 2.56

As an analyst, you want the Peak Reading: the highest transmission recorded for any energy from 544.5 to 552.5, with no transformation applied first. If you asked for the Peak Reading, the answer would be 388.8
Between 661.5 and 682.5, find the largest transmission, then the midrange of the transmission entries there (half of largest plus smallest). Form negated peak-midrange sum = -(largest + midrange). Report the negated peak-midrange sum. -811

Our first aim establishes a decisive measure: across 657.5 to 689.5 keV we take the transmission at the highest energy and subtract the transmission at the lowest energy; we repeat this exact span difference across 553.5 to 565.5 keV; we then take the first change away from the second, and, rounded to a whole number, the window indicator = 12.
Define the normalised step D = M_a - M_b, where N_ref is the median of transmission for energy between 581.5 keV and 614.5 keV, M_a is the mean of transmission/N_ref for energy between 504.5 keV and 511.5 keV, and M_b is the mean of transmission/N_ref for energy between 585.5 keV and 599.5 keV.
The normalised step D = 0.046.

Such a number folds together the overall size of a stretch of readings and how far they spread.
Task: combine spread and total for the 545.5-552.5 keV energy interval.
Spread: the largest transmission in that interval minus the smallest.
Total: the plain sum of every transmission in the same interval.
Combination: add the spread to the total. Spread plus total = 2664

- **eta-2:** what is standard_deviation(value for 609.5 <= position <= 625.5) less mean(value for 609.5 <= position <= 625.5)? -365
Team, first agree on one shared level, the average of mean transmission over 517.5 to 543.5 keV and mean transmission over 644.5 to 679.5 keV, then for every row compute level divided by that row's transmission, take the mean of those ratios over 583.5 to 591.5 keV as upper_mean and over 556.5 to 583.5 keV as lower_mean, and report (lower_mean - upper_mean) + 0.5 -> 0.43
